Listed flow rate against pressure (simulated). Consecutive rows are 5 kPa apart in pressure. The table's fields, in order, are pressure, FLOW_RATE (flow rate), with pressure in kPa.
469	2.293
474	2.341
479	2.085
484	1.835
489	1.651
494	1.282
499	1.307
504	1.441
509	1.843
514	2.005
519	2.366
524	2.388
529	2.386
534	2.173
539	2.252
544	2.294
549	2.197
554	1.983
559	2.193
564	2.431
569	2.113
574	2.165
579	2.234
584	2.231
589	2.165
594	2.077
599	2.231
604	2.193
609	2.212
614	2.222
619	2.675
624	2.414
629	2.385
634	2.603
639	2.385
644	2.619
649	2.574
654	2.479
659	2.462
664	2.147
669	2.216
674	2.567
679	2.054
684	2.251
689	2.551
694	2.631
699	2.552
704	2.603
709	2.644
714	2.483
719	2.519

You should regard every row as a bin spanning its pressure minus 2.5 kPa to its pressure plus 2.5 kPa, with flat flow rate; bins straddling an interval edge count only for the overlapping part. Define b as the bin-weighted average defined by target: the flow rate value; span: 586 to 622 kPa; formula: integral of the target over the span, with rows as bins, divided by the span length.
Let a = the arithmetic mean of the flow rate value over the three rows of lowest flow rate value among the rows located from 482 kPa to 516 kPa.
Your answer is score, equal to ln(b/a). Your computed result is 0.52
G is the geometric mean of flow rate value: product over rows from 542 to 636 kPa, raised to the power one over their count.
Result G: 2.3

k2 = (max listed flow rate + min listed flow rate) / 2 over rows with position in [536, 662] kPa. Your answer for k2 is 2.33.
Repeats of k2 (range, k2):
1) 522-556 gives 2.19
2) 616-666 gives 2.41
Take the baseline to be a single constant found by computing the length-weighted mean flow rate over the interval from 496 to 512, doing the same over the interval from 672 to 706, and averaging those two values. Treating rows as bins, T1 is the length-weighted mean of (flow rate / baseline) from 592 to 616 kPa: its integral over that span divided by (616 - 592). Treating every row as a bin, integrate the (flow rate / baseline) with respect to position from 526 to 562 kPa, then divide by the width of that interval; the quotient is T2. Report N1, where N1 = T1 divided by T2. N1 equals 0.99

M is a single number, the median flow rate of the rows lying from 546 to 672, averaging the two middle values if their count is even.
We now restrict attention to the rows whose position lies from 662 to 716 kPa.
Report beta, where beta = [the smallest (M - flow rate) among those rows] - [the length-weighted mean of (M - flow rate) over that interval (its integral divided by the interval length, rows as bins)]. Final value -0.21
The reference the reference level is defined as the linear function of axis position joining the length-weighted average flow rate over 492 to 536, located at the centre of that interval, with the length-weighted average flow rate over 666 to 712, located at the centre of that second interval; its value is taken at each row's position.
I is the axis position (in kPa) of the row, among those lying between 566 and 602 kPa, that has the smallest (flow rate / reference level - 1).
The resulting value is 594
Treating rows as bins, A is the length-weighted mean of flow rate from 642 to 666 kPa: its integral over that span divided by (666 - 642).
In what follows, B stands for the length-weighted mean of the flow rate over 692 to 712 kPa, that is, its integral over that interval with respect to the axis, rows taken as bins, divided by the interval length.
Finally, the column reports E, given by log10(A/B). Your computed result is -0.025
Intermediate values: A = 2.46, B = 2.60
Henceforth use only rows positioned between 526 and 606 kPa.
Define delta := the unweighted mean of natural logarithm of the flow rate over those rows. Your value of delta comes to 0.79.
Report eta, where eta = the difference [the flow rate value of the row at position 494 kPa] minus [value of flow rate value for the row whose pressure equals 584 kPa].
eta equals -0.95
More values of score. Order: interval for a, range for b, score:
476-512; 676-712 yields 0.61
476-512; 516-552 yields 0.53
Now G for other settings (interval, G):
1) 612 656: 2.5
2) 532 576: 2.2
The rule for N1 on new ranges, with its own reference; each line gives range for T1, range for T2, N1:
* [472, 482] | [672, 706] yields 0.89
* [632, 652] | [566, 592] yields 1.16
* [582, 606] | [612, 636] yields 0.88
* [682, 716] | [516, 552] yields 1.11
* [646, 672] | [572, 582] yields 1.08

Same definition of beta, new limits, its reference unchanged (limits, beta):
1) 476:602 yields -0.38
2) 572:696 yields -0.33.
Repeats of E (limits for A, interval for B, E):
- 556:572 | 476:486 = 0.051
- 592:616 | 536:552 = -0.010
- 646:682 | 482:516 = 0.165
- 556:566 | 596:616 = 0.015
